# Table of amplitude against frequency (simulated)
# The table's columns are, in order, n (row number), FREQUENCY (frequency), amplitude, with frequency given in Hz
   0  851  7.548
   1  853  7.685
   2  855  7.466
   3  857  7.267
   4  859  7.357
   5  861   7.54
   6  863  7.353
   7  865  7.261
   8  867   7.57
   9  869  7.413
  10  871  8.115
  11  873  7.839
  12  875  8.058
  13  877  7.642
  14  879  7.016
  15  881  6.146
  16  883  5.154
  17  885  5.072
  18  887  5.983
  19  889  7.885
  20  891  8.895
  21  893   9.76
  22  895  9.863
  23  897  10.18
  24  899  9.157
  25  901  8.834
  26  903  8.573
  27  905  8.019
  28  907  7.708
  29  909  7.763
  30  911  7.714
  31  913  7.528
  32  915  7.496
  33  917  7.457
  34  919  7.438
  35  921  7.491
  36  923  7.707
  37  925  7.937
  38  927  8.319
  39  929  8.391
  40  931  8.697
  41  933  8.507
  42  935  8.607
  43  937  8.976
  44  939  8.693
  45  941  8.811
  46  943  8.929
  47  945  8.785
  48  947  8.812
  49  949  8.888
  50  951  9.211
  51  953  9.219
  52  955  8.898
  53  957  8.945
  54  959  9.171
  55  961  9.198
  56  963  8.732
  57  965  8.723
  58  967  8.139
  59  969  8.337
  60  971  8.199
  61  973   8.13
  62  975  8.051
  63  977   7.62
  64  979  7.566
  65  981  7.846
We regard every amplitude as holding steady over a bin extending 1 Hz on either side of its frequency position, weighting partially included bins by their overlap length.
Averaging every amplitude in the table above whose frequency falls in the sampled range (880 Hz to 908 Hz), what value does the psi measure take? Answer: 7.9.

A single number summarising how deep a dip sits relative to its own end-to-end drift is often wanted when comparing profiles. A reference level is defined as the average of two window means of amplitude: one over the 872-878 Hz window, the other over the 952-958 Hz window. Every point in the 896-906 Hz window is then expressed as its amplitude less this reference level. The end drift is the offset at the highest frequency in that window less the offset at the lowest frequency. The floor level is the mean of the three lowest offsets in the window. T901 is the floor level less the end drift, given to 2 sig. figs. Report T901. 2.2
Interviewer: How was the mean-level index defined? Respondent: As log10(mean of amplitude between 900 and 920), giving 0.90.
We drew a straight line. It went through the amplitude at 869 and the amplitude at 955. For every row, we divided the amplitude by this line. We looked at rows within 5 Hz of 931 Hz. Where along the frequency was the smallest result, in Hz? 927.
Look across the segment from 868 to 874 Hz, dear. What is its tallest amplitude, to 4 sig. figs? 8.115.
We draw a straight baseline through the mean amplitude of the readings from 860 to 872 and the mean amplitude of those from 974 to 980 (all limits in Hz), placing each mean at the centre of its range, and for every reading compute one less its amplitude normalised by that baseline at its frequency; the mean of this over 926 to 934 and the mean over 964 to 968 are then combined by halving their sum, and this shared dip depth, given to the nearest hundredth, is -0.10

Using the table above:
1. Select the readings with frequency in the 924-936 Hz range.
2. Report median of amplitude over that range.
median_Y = 8.4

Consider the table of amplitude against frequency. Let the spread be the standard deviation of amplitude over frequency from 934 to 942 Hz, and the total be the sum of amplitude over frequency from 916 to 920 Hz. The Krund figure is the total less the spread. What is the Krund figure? 15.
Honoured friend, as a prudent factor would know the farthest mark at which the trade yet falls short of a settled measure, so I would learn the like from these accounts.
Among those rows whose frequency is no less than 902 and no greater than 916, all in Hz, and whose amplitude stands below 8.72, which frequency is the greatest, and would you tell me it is 915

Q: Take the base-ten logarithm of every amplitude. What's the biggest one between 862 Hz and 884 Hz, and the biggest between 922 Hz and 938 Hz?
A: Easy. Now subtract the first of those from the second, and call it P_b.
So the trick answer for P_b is 0.04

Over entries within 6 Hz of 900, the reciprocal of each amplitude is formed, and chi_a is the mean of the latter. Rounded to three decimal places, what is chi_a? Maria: 0.111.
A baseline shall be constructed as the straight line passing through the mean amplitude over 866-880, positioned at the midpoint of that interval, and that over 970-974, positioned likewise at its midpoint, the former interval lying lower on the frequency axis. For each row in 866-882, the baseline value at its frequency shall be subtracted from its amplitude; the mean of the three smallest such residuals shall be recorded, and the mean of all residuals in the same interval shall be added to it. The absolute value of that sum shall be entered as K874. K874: 1.0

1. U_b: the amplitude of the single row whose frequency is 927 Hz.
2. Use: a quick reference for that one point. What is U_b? 8.319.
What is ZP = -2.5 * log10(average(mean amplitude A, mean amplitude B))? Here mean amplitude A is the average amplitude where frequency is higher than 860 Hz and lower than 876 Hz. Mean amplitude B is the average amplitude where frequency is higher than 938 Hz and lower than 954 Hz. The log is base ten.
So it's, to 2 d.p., -2.30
